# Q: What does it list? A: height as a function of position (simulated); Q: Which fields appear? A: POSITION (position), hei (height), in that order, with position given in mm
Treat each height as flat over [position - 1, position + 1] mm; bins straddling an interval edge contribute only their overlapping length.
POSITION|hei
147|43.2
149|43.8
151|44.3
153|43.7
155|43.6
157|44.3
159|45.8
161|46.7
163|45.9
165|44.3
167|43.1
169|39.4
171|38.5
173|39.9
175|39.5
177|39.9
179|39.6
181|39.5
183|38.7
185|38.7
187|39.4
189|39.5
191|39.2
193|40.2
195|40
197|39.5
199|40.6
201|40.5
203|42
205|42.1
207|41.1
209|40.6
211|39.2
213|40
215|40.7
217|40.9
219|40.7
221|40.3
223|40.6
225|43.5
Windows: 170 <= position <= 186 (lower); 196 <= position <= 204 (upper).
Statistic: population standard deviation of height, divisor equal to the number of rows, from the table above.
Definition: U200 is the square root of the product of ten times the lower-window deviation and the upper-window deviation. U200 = 2.2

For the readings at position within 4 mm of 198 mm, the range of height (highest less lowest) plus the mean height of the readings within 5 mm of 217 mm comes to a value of 41.6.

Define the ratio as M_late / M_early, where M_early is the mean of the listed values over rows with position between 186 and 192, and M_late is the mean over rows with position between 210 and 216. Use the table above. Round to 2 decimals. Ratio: 1.02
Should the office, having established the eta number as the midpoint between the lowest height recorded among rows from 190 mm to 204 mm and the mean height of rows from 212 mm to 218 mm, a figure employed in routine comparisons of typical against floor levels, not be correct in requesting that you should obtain 39.9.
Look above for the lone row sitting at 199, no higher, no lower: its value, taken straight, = 40.6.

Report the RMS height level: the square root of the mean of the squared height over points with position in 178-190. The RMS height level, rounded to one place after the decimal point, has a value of 39.2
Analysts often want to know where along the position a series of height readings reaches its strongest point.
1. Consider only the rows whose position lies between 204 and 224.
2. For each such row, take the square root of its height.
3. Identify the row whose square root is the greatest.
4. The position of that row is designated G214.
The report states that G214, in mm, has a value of 205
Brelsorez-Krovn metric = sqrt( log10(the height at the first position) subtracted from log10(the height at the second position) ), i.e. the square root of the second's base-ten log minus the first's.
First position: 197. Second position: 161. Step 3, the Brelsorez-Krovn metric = 0.270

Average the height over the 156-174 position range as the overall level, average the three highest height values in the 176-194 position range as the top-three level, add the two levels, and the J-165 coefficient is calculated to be 83.0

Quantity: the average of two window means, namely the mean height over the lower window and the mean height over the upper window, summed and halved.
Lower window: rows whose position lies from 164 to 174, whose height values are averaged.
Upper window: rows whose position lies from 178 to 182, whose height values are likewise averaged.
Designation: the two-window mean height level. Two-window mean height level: 40.3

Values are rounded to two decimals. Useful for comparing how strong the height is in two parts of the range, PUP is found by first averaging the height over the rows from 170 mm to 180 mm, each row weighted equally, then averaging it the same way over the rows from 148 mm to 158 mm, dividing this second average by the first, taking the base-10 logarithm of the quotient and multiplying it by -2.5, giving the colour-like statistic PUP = -0.12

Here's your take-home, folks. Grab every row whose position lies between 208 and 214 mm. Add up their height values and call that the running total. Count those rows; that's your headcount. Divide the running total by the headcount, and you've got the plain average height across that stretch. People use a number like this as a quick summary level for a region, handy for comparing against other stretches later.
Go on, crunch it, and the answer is 39.9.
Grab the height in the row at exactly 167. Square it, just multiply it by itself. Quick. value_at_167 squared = 1858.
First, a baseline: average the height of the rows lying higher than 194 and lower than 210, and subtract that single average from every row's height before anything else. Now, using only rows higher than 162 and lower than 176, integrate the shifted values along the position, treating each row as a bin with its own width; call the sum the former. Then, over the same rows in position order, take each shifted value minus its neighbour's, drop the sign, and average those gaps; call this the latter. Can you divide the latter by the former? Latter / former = 0.15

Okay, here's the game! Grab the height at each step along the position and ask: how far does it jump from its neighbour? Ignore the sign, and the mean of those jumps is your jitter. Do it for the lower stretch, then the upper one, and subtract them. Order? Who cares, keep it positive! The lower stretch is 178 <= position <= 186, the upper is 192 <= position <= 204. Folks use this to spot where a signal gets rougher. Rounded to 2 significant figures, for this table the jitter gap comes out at 0.38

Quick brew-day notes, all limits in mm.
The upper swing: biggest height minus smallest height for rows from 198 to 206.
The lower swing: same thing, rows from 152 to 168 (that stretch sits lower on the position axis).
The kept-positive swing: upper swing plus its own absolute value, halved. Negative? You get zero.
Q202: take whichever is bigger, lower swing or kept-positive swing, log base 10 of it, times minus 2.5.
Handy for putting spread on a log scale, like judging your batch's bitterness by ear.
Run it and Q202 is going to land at -1.4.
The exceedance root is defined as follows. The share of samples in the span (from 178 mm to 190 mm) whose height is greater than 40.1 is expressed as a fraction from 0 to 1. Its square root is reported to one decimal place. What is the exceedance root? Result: 0.0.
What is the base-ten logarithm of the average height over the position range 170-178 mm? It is 1.596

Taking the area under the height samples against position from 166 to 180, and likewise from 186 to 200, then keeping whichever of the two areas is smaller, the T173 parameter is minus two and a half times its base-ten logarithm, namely -6.86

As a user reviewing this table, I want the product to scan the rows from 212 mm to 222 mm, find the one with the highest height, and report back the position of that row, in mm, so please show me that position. 217 mm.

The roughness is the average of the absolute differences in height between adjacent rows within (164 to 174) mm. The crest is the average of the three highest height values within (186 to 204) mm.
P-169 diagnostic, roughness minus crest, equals -39.2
